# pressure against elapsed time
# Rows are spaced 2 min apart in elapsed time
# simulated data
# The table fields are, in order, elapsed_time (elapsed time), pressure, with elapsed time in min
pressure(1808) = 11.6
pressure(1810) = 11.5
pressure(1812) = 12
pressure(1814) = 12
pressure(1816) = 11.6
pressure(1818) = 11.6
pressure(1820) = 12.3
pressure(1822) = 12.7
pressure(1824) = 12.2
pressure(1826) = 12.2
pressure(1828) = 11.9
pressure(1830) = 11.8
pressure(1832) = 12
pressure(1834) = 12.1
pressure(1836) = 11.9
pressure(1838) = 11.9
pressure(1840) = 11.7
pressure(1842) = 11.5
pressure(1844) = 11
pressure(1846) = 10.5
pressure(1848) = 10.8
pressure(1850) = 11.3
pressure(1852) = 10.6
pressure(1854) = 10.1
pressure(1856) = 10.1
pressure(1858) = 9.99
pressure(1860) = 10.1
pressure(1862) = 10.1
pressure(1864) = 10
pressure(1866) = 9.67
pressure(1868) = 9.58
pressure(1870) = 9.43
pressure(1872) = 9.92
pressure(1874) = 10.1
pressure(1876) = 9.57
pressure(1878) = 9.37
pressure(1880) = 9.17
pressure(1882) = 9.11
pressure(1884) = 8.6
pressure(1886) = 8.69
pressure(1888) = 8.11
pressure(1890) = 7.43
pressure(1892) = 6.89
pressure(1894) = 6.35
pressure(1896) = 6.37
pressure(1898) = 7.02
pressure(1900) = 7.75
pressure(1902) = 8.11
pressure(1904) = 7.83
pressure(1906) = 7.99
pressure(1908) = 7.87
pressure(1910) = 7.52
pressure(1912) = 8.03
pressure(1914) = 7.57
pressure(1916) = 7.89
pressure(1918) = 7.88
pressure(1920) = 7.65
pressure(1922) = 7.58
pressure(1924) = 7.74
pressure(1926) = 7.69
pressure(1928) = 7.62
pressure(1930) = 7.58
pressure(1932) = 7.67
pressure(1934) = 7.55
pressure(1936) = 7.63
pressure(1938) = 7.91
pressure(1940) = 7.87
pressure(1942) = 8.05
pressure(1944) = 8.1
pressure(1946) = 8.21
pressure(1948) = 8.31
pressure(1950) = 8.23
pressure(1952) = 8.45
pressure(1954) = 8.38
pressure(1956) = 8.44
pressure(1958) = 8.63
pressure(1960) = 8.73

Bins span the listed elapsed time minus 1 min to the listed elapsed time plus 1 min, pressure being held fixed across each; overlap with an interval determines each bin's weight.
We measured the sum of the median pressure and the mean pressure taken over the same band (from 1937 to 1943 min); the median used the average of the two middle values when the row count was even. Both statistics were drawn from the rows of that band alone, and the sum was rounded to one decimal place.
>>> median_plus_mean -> 15.9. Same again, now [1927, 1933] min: 15.2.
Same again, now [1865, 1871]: 19.1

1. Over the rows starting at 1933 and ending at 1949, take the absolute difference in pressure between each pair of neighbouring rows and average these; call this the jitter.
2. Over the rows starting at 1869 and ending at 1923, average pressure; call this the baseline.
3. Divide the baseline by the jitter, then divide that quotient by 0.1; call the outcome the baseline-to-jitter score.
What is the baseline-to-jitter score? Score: 678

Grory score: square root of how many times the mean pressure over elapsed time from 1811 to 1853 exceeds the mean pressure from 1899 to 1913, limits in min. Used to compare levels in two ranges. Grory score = 1.22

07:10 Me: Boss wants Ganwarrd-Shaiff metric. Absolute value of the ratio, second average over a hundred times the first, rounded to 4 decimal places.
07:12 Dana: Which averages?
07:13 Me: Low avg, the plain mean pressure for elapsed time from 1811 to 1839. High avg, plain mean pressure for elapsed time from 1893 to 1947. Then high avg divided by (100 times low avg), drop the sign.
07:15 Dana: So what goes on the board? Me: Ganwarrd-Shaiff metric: 0.0064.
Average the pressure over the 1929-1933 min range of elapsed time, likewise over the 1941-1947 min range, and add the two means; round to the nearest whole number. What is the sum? 16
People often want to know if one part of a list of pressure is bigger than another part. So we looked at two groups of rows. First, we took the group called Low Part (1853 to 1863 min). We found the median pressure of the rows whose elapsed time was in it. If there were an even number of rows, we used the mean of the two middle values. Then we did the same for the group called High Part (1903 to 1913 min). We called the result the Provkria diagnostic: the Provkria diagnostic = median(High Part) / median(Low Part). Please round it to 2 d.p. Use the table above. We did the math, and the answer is 0.78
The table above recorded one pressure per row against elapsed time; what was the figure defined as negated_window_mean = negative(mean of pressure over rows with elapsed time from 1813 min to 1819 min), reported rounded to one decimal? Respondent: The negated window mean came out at -11.7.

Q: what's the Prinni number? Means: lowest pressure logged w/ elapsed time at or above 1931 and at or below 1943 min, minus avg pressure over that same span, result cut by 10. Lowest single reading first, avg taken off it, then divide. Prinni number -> -0.023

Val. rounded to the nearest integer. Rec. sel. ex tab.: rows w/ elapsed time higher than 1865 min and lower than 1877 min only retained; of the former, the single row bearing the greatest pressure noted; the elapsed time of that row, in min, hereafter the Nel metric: 1874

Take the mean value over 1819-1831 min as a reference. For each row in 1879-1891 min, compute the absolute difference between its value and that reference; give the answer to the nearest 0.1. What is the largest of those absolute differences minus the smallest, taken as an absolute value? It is 1.7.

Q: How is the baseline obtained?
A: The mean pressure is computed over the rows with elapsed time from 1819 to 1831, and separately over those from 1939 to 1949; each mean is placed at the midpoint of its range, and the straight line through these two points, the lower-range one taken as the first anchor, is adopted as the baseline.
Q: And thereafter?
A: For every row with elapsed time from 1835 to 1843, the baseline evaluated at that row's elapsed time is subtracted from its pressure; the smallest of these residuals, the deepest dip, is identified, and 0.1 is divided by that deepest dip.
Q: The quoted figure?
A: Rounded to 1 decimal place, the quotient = -1.0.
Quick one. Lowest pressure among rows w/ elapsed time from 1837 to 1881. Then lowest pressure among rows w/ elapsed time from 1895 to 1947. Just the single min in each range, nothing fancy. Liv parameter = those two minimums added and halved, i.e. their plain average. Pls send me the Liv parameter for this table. 7.8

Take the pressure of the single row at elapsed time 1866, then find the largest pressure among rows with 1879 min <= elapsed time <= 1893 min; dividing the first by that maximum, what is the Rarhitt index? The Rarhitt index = 1.05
